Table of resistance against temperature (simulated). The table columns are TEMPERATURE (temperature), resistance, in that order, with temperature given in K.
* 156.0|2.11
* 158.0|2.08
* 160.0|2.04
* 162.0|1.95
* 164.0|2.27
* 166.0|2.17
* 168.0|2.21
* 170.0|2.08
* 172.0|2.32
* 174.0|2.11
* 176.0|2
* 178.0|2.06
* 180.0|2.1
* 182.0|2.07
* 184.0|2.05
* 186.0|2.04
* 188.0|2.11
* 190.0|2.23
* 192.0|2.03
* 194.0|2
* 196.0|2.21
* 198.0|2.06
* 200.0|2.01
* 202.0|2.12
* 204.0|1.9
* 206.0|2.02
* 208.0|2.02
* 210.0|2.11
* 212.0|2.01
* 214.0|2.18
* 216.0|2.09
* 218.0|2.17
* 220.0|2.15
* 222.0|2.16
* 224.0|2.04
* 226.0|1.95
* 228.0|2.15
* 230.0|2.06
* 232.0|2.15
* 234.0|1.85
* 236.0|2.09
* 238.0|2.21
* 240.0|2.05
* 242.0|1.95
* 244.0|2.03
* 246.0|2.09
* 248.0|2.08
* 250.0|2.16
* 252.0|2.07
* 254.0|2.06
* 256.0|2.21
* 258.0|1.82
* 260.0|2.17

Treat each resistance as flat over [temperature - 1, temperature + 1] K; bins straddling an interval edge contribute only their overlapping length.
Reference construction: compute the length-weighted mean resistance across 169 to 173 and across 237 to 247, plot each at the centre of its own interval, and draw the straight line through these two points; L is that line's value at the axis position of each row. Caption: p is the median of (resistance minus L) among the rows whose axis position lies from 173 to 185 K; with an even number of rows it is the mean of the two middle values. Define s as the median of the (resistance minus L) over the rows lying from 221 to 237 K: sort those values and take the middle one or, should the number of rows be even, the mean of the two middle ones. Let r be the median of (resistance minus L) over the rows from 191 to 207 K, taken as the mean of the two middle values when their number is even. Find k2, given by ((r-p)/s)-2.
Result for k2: -1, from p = -0.12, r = -0.12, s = -0.008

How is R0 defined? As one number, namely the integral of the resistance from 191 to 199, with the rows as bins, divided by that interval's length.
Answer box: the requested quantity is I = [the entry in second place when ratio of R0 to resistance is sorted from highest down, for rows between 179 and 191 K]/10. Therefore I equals 0.101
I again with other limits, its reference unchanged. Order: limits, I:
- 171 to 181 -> 0.101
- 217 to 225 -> 0.097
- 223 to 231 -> 0.102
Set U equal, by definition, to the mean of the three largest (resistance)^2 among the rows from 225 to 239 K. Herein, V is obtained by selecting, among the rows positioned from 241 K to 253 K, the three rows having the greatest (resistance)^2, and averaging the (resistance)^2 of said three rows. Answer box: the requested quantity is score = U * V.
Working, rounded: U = 4.71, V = 4.45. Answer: 21.0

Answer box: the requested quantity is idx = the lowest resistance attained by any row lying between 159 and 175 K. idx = 1.95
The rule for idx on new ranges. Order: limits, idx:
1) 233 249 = 1.85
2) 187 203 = 2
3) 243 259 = 1.82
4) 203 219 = 1.9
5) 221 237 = 1.85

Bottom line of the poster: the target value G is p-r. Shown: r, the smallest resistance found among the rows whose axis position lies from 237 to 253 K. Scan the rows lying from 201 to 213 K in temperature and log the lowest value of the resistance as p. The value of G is -0.05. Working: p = 1.9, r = 1.95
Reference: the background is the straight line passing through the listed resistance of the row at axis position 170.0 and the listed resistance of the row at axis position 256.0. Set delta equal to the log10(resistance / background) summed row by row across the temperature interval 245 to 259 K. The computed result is -0.20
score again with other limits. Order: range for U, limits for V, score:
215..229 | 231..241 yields 21.6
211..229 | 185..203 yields 22.5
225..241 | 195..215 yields 22.2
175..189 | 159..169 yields 21.5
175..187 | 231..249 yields 19.9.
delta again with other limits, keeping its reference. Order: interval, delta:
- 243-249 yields -0.08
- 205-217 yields -0.09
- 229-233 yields -0.03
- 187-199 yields -0.01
